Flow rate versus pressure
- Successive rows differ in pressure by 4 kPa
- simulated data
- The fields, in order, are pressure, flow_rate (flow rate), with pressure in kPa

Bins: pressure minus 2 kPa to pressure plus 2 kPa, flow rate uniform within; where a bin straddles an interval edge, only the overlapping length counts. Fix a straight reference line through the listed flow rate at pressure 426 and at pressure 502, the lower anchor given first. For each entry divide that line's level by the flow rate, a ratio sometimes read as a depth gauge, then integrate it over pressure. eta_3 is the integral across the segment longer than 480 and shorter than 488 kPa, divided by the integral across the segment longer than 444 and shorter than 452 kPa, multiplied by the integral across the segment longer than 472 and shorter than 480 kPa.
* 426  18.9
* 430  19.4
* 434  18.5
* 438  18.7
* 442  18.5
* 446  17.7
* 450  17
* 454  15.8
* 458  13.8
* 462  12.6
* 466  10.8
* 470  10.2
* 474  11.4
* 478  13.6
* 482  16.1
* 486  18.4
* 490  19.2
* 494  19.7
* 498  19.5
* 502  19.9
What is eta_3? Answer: 13.1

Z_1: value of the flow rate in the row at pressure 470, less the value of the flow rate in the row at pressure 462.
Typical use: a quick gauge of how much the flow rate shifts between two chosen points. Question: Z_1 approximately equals -2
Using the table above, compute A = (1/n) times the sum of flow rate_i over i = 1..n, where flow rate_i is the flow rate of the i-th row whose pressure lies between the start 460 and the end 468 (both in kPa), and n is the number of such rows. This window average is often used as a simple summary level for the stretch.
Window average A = 12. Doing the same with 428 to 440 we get 19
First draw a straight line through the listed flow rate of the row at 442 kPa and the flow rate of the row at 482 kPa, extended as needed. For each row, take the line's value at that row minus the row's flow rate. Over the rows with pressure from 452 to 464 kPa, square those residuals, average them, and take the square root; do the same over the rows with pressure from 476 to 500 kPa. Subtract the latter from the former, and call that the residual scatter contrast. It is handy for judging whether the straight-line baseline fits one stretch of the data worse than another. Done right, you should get 0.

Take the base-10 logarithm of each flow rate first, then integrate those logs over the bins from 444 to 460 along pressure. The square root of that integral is 4.39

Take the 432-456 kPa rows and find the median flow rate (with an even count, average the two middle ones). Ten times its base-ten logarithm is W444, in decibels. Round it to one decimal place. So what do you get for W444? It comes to 12.6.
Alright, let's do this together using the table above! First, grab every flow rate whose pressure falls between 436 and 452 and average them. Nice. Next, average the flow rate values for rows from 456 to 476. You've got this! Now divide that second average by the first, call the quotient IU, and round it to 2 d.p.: 0.65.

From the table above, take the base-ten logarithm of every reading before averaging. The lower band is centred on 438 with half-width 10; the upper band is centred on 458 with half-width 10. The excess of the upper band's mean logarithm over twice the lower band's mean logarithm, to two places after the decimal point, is -1.40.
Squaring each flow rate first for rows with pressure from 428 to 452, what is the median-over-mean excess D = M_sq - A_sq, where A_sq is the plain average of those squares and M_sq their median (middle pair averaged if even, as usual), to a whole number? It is 7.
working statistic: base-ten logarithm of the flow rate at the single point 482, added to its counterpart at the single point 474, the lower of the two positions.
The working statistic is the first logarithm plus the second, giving 2.26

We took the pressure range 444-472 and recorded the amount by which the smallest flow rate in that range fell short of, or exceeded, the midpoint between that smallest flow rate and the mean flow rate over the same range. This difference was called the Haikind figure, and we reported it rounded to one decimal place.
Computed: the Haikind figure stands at -1.9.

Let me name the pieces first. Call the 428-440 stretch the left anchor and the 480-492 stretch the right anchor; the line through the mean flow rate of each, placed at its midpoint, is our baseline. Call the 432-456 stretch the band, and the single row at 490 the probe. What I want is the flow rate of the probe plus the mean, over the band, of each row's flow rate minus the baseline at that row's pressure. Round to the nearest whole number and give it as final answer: 18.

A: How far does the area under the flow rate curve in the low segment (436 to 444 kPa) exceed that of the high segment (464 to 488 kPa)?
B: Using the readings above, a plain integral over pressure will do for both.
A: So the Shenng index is -173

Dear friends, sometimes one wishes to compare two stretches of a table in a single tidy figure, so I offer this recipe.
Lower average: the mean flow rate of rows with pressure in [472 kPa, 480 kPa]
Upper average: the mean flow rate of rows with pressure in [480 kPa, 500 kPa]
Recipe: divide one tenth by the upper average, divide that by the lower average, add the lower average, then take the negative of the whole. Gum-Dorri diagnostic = -12.5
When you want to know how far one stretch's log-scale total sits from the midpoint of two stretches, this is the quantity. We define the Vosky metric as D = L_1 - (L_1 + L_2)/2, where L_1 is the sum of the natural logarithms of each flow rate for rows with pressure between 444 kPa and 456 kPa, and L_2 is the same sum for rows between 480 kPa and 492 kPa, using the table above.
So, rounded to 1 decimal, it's -0.1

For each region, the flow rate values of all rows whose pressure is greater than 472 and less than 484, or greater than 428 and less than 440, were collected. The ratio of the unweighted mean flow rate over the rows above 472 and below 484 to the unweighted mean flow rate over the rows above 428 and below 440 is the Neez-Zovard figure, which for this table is 0.73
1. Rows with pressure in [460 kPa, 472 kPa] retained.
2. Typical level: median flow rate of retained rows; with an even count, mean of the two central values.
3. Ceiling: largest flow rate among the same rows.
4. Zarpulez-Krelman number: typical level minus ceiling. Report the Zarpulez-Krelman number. -1.8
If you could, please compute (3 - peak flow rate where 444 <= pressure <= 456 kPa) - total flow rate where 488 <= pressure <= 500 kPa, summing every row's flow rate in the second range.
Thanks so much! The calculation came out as -73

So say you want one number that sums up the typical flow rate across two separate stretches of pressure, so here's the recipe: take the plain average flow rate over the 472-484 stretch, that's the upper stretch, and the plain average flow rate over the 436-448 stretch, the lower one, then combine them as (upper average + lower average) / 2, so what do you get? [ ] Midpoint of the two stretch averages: 16.0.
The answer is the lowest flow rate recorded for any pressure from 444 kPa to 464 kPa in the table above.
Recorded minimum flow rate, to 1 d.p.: 12.6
